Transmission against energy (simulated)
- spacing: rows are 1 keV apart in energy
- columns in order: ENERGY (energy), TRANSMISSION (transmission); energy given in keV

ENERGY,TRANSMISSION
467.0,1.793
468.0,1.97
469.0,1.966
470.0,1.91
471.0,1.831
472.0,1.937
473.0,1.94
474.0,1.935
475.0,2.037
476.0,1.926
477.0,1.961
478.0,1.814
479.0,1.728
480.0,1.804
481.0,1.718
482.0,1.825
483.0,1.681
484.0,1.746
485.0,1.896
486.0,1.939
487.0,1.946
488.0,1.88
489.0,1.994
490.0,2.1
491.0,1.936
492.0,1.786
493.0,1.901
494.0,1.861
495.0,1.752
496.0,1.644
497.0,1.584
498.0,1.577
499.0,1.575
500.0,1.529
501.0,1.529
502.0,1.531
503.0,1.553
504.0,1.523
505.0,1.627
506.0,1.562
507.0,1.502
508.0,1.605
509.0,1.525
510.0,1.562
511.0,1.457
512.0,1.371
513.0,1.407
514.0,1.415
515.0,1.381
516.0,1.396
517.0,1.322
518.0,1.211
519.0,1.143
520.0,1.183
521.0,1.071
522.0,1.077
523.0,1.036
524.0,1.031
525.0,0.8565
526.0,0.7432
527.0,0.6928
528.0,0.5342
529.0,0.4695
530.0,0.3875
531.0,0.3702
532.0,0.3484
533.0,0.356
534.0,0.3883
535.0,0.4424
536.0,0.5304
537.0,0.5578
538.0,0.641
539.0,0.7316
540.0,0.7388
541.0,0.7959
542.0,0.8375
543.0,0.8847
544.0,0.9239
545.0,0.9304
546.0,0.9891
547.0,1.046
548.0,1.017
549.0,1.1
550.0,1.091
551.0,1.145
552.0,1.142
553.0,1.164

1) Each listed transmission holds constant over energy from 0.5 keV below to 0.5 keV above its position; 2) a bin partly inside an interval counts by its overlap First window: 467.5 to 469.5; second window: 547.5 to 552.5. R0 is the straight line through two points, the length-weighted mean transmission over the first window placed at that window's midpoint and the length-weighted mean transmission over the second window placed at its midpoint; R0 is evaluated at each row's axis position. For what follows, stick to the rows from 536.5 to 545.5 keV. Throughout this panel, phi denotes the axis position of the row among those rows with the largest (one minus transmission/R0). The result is 537.0 keV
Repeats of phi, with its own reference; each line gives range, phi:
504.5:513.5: 512.0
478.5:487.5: 483.0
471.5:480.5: 479.0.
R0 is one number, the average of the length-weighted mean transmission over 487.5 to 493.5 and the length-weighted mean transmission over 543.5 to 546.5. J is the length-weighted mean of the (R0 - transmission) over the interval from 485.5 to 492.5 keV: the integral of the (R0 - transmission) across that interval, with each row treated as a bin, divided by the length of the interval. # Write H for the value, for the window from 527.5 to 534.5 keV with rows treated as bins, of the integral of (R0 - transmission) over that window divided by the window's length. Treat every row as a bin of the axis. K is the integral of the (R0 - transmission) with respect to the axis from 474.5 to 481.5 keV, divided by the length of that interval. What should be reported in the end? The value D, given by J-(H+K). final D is -1.1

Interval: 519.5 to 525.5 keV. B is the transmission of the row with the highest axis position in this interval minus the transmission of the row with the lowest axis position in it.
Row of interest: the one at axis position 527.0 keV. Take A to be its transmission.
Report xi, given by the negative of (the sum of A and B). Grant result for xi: -0.4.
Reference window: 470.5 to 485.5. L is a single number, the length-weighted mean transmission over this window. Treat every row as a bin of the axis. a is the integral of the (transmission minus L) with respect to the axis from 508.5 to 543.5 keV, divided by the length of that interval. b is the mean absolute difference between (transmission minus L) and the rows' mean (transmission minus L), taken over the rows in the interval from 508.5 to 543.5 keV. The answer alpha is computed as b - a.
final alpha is 1.3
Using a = -0.9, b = 0.343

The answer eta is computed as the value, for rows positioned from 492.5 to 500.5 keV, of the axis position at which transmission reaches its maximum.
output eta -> 493.0 keV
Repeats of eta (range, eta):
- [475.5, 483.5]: 477.0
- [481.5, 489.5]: 489.0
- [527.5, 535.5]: 528.0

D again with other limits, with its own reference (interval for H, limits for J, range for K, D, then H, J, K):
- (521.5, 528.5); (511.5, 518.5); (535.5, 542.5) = -1.3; 0.59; 0.1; 0.75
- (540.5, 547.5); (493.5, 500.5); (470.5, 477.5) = -0.2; 0.52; -0.2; -0.50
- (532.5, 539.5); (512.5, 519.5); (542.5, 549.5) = -1.3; 0.92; 0.1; 0.46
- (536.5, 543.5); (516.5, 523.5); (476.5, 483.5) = -0.1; 0.70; 0.3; -0.35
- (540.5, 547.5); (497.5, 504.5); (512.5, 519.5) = -0.7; 0.52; -0.1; 0.12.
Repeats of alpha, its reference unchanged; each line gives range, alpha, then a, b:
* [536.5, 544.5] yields 1.2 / -1.1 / 0.097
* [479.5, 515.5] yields 0.3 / -0.2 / 0.167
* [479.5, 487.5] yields 0.1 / 0.0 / 0.082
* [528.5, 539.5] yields 1.5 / -1.4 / 0.102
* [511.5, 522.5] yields 0.7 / -0.6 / 0.121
